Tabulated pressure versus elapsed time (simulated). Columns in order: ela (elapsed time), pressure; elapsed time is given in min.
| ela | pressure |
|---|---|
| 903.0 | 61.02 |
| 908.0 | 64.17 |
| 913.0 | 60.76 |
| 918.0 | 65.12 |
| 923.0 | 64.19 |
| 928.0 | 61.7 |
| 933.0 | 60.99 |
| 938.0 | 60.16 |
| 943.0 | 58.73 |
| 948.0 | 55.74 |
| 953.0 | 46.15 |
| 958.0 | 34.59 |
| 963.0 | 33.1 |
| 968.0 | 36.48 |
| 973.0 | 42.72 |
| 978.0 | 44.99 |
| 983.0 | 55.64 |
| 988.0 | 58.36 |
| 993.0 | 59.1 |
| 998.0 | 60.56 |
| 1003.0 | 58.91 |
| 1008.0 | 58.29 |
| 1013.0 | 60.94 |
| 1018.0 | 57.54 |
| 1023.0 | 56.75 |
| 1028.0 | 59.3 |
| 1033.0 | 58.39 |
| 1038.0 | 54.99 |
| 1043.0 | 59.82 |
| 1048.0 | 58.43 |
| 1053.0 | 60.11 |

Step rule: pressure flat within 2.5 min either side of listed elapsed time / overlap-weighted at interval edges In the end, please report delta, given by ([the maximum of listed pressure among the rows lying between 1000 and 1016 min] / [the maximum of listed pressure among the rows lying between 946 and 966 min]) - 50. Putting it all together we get -48.9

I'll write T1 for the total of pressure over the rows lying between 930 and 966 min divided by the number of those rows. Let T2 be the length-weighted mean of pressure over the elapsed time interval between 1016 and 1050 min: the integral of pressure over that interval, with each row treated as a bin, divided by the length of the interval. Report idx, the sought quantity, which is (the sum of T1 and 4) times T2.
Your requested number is 3121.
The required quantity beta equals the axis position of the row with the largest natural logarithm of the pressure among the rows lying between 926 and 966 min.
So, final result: 928.0 min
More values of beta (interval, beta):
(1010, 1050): 1013.0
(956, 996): 993.0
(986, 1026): 1013.0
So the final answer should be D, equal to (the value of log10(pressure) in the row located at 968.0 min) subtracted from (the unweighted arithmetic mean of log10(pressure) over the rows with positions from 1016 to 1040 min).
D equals 0.20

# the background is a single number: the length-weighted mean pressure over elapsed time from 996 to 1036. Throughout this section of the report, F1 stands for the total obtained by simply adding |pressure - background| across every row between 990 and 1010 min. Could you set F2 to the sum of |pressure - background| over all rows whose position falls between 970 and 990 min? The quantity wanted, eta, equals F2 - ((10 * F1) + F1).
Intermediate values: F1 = 3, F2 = 33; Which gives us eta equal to 3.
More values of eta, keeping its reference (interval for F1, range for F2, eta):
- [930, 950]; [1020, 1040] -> -67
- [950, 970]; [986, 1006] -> -929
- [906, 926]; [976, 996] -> -193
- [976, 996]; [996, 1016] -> -189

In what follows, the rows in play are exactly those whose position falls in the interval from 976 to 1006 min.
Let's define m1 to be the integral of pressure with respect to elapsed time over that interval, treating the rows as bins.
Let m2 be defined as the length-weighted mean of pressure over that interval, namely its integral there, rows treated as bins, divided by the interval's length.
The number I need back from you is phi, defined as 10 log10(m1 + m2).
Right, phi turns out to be 32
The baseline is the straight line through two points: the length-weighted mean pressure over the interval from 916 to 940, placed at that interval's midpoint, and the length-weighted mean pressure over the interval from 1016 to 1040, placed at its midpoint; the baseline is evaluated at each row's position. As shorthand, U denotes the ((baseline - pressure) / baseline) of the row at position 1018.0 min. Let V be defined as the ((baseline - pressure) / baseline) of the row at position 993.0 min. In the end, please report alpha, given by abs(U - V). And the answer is 0.01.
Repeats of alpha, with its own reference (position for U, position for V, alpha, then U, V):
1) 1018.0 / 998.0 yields 0.03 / 0.007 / -0.03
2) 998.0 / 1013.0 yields 0.02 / -0.028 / -0.05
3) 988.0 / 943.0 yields 0.03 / 0.018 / 0.05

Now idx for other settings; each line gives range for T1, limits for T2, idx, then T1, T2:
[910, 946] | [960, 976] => 2468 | 62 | 38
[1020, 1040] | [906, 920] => 3881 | 57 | 63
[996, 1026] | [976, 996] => 3450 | 59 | 55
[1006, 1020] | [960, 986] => 2689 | 59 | 43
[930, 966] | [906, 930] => 3408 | 50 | 63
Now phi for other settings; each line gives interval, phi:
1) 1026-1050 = 32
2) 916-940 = 32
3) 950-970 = 29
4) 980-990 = 28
